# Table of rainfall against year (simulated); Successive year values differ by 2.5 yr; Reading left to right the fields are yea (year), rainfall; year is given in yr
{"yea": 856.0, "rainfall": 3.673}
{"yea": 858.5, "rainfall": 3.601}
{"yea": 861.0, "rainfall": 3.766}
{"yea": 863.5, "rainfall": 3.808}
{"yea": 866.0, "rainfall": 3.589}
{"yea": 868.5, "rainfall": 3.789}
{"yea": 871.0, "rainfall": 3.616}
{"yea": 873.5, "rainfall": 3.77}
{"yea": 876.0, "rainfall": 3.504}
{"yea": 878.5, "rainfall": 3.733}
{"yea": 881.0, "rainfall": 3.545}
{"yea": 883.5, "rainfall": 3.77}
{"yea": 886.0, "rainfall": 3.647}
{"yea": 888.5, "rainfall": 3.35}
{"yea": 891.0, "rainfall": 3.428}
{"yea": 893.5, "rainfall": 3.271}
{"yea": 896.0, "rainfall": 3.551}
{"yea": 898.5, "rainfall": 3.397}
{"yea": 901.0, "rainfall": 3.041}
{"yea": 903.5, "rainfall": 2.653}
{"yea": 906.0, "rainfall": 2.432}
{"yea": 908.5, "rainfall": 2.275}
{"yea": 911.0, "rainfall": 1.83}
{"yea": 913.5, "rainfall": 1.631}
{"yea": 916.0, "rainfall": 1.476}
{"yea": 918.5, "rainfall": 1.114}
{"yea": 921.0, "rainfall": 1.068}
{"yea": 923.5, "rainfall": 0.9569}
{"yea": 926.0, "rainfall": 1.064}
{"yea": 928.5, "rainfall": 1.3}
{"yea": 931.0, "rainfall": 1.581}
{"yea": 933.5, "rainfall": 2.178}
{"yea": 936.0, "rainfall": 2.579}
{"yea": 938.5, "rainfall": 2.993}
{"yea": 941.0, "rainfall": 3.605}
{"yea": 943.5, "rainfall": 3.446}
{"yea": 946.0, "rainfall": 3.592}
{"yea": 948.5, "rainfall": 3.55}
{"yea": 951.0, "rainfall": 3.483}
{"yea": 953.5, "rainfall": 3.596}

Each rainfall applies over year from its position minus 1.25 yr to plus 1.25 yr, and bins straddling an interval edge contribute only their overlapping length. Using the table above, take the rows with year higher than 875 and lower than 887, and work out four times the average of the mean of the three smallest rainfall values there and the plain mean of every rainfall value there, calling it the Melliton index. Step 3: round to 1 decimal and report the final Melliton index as 14.4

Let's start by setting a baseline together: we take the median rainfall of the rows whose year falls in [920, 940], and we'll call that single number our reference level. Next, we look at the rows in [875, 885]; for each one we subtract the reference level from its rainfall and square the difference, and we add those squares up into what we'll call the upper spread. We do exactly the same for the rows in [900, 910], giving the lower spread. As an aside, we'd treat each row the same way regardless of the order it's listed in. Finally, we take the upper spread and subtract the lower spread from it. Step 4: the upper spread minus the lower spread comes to 14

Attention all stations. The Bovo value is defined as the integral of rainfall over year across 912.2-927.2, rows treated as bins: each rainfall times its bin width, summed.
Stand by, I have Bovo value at 18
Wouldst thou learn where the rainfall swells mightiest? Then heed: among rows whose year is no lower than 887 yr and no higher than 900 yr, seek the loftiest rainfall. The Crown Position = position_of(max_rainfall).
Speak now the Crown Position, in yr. 896.0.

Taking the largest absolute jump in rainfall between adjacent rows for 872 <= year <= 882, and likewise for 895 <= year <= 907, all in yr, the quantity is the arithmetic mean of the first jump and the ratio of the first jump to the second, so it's 0.48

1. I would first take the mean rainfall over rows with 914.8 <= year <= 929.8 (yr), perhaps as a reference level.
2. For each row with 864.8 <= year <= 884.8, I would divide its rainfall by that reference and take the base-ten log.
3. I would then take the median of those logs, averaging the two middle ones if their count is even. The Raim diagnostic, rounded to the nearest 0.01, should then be 0.50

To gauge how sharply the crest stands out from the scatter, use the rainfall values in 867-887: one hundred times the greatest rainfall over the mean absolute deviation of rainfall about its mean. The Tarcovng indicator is 4042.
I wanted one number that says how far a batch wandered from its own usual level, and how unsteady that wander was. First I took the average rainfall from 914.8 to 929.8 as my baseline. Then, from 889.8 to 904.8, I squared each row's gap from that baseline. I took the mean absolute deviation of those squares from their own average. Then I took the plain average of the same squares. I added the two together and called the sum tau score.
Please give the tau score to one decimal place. 5.3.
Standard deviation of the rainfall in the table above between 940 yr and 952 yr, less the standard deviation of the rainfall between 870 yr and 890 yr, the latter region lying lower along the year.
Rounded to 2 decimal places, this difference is -0.08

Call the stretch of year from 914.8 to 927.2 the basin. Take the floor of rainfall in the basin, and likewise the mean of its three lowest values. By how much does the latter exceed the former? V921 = 0.07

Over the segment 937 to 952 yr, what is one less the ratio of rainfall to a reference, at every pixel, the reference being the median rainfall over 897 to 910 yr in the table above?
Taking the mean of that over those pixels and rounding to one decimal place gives -0.3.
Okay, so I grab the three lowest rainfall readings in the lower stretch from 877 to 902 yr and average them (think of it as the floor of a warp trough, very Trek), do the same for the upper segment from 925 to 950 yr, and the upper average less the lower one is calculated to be -1.9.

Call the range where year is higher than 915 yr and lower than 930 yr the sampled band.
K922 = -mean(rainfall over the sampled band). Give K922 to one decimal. -1.2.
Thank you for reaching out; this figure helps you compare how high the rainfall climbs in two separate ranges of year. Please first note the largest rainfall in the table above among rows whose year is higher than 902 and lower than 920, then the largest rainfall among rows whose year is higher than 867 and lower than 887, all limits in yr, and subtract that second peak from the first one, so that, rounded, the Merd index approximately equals -1.1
